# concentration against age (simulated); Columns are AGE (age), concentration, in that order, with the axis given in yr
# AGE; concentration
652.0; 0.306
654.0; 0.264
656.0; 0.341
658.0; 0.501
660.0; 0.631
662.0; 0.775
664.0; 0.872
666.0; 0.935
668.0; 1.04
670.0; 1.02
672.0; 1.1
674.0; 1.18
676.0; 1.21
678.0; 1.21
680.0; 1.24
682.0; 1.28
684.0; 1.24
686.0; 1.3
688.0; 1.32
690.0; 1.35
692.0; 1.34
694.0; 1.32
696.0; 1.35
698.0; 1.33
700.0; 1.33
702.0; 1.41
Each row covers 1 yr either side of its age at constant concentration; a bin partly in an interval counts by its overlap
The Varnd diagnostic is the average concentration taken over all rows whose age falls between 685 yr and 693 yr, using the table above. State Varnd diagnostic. 1.33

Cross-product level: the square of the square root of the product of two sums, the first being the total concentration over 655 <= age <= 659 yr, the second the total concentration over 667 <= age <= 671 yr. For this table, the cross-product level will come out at 1.7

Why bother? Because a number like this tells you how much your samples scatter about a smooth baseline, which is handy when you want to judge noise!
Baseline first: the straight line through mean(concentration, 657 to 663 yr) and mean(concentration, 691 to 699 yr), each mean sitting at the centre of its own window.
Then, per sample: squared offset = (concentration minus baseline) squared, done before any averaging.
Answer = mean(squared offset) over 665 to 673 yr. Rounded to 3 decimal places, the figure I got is 0.044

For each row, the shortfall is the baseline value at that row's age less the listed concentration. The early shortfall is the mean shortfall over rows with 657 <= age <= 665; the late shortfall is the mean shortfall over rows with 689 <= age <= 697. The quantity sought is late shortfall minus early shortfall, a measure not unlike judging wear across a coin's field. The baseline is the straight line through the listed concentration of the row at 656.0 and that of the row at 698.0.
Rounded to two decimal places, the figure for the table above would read 0.11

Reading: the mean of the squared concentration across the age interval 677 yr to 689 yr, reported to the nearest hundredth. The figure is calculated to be 1.60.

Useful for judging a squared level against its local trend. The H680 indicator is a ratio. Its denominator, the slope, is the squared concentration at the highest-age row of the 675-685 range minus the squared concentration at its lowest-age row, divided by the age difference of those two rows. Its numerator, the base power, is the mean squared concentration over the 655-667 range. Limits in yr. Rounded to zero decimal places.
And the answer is 54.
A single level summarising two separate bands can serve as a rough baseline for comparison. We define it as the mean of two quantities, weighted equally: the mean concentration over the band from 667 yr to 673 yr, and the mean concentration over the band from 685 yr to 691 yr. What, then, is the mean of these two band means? 1.19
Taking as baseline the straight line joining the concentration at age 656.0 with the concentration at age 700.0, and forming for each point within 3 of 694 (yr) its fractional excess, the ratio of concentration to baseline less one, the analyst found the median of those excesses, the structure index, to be 0.10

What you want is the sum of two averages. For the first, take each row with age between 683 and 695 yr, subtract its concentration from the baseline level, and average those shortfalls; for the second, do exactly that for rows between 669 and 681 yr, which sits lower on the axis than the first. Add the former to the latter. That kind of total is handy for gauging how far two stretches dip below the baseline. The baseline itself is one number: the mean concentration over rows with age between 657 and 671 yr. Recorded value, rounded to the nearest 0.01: -0.82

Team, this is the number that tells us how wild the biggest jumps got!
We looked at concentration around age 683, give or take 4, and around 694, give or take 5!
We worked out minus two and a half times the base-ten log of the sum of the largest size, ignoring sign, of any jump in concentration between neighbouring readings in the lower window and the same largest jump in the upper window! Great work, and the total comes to 2.61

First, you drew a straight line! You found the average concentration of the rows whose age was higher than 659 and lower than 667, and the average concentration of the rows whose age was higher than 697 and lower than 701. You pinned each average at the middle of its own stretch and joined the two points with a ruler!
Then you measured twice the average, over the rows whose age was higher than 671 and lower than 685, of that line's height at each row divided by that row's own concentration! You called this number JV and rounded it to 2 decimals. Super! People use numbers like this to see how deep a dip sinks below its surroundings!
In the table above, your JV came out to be 1.69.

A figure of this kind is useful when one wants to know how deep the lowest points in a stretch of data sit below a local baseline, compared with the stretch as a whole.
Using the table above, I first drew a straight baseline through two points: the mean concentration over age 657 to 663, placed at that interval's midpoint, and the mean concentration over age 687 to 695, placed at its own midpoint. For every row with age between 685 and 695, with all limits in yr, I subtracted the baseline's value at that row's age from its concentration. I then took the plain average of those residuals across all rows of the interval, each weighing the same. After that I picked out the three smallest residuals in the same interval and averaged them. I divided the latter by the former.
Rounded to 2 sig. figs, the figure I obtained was -1.1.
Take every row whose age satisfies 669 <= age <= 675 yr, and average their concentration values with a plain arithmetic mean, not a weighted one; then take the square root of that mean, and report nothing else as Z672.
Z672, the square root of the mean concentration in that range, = 1.05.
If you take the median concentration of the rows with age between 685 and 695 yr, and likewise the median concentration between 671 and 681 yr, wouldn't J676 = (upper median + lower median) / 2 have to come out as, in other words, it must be 1.3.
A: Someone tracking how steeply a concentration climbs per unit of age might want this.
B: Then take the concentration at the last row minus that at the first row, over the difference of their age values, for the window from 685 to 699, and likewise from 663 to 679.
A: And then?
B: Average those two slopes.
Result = 0.013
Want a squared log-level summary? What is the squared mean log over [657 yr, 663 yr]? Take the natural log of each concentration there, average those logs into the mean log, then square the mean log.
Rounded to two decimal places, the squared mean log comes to 0.22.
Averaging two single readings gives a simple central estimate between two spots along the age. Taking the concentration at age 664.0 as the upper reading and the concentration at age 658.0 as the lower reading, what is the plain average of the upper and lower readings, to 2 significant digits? 0.69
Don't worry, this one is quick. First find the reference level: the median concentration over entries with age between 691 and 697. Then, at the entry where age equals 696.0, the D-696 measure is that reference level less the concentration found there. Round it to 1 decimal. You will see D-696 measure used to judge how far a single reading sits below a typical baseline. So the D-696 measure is 0.0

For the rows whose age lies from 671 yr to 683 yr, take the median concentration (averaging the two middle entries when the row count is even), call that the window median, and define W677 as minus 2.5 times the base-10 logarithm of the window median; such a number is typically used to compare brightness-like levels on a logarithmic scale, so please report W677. -0.2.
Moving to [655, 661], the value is 0.8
